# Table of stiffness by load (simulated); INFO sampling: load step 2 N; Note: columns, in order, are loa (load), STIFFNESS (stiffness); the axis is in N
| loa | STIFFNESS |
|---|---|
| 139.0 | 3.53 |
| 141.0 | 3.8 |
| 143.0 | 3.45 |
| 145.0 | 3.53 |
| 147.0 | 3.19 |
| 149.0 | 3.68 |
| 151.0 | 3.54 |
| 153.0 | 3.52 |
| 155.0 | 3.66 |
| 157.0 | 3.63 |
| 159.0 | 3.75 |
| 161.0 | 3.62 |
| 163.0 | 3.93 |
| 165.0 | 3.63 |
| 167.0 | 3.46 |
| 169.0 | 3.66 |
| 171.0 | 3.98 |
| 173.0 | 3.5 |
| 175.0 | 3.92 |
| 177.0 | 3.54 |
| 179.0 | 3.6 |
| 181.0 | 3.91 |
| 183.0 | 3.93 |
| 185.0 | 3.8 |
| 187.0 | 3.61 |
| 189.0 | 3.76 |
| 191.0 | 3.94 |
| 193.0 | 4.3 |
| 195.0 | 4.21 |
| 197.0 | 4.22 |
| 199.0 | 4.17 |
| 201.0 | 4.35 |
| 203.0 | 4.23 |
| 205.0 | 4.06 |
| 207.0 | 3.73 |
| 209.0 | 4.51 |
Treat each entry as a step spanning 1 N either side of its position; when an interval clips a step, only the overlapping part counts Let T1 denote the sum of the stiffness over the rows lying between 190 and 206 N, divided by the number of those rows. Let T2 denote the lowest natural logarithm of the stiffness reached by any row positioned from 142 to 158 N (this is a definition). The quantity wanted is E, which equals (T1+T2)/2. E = 2.67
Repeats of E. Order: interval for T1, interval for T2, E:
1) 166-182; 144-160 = 2.43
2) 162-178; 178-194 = 2.49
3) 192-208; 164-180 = 2.70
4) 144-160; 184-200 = 2.42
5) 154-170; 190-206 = 2.52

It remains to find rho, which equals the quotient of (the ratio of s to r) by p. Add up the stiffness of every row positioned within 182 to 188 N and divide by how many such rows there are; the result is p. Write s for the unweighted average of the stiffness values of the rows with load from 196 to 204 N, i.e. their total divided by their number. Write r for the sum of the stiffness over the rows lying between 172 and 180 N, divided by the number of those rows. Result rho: 0.31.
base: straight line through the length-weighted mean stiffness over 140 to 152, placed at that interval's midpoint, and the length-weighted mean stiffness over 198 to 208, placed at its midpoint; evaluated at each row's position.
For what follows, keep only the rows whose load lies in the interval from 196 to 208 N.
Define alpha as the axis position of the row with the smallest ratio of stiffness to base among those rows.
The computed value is 207.0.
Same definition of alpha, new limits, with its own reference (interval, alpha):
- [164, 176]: 173.0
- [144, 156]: 147.0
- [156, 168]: 167.0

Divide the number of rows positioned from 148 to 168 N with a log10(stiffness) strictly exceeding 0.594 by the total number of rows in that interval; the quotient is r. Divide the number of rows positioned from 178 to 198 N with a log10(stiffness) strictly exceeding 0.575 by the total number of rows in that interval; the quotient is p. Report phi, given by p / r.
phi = 8.0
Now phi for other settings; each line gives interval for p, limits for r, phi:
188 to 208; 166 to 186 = 4.5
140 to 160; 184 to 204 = 0.1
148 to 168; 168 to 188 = 0.5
